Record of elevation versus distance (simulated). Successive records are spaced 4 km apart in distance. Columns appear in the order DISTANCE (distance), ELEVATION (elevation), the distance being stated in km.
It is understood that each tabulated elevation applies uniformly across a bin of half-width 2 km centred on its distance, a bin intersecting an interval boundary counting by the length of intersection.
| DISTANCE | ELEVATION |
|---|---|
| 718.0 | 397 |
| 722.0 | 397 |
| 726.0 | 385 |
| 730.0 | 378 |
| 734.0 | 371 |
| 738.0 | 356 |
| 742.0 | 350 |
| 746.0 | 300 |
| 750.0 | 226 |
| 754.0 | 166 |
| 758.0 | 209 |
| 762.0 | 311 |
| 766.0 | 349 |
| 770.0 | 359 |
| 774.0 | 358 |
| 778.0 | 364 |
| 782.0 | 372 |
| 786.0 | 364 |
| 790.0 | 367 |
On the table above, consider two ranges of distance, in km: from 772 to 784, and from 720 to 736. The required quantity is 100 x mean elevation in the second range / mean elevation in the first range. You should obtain 105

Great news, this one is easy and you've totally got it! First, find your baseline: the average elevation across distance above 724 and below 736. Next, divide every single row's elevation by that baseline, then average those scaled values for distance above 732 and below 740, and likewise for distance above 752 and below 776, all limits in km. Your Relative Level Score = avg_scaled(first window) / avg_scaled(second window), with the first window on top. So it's 1.24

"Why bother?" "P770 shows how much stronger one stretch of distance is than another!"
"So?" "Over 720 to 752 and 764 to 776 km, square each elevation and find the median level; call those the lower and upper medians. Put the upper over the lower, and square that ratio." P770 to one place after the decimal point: 0.9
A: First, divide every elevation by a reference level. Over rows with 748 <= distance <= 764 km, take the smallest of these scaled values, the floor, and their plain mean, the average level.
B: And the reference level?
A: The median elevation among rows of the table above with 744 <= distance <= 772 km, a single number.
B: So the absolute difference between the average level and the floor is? 0.21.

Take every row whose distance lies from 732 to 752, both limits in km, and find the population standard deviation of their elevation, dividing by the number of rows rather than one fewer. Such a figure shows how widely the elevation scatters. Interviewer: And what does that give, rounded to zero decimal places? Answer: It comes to 53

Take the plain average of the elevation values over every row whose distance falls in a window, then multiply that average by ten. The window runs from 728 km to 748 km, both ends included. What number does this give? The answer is 3510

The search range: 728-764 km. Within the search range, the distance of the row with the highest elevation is 730.0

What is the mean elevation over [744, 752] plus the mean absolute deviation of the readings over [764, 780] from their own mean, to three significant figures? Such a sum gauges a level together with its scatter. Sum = 267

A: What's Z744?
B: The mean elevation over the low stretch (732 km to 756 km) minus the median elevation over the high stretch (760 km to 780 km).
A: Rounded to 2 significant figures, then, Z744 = -63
